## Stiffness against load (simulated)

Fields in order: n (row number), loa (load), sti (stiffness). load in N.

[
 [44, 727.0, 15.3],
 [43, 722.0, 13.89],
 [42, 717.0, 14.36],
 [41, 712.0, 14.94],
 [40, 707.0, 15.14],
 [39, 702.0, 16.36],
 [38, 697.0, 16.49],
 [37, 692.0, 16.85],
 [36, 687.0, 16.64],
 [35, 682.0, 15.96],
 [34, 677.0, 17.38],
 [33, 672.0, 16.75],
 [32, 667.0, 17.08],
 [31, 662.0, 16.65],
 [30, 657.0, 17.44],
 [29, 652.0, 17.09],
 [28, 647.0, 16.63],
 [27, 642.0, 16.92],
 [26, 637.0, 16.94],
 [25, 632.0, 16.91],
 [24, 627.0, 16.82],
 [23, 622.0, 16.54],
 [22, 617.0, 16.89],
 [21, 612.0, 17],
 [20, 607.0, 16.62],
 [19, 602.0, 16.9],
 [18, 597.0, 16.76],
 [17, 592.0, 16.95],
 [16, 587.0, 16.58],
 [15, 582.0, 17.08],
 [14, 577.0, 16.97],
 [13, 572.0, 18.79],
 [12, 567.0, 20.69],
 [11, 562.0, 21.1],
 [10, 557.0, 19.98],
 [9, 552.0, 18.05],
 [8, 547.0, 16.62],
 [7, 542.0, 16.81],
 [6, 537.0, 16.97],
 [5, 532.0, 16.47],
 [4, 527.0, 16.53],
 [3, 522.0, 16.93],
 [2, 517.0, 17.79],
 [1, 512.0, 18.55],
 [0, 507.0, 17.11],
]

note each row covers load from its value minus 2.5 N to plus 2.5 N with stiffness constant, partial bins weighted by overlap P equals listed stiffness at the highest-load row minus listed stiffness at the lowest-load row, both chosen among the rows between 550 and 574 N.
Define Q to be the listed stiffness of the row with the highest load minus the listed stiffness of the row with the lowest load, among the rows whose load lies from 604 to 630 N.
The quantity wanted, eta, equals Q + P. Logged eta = 0.9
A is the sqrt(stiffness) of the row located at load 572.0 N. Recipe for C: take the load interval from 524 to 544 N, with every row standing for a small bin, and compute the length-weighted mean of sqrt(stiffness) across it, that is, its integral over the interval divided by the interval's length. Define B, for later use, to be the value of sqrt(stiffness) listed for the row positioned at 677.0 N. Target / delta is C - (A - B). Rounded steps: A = 4.33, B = 4.17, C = 4.09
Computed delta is 3.92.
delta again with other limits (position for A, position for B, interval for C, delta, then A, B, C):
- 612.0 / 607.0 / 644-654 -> 4.06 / 4.12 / 4.08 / 4.10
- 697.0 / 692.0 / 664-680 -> 4.17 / 4.06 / 4.10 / 4.13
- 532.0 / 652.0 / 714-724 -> 3.84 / 4.06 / 4.13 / 3.77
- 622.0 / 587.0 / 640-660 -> 4.13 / 4.07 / 4.07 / 4.12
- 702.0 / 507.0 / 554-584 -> 4.46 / 4.04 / 4.14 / 4.37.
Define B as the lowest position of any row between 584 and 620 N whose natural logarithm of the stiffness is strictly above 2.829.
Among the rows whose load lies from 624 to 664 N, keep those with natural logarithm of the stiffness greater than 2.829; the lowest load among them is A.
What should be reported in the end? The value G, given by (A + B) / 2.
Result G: 614.5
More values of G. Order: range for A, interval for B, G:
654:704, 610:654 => 634.5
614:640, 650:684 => 644.5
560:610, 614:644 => 599.5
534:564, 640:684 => 594.5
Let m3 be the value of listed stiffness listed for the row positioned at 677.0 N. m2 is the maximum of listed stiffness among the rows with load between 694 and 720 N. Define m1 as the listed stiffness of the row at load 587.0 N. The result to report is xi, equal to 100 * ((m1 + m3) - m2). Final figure 1747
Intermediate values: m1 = 16.58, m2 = 16.49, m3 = 17.38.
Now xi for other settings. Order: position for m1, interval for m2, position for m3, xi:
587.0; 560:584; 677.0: 1286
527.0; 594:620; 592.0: 1648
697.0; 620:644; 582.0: 1663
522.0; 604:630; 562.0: 2103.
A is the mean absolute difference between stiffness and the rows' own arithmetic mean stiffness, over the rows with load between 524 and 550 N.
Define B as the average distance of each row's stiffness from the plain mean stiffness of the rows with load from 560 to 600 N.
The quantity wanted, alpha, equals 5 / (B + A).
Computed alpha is 2.9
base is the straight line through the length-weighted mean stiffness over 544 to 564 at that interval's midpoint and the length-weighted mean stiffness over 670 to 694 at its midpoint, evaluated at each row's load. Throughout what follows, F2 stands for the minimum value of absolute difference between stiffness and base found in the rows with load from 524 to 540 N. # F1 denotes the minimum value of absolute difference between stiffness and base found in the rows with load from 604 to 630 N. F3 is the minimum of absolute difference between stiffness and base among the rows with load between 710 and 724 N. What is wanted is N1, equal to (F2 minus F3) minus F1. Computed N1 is 0.1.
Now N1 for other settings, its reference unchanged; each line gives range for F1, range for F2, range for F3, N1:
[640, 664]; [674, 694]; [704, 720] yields -1.3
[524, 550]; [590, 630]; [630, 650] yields -1.8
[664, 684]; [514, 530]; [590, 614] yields 0.7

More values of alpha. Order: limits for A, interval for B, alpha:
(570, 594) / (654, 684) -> 4.9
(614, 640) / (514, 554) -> 8.9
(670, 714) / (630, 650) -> 6.8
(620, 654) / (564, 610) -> 4.3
